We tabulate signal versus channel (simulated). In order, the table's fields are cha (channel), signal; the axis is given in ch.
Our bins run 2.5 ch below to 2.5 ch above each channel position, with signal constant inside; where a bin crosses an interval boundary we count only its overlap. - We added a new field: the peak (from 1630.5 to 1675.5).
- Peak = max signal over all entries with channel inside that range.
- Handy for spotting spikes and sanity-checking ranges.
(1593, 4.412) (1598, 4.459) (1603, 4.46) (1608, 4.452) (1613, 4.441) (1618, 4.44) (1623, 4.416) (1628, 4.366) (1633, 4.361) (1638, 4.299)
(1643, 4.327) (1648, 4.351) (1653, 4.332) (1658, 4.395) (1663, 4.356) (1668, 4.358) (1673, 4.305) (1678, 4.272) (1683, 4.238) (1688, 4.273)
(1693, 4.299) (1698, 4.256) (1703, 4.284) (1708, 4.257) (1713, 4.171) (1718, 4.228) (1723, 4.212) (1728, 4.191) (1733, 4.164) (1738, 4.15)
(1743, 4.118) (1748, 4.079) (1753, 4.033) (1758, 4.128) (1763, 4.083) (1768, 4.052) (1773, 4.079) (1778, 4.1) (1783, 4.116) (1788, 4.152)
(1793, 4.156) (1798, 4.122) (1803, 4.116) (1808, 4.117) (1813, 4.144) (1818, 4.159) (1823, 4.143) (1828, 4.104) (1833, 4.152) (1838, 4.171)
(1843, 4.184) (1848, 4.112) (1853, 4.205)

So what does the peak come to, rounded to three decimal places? 4.395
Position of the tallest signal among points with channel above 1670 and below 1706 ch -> 1673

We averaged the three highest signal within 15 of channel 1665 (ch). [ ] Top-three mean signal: 4.37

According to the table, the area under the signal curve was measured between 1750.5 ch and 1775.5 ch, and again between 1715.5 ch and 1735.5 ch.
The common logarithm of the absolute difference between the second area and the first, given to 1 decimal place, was 1.3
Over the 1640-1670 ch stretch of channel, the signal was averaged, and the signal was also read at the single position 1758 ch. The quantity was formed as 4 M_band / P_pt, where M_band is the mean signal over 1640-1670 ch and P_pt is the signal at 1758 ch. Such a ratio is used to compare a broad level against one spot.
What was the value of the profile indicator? 4.22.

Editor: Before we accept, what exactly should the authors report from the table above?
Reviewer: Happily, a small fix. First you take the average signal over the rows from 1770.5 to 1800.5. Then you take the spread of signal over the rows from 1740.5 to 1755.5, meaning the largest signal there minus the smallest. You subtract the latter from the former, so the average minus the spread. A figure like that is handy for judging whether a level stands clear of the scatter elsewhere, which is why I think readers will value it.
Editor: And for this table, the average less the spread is 4.04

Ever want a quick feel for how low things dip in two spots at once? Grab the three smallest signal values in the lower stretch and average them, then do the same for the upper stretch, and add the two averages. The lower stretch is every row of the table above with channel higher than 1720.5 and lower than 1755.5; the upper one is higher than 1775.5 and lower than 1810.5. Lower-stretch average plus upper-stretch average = 8.19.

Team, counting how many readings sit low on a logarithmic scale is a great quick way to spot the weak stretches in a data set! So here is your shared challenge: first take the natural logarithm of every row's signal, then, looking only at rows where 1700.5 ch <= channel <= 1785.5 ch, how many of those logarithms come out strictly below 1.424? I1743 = 10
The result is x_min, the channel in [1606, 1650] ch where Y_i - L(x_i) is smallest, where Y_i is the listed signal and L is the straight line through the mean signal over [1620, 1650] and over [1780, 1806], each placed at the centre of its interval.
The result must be 1638 ch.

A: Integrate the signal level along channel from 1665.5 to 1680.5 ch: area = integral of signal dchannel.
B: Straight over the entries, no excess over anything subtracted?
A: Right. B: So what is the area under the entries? 64.7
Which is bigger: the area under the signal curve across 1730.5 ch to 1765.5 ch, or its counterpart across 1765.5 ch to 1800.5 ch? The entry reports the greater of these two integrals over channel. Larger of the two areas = 144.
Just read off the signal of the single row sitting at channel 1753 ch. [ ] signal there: 4.033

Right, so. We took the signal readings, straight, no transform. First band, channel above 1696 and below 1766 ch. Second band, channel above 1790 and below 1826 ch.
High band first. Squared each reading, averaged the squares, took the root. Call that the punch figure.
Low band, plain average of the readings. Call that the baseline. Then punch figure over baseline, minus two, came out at -1.01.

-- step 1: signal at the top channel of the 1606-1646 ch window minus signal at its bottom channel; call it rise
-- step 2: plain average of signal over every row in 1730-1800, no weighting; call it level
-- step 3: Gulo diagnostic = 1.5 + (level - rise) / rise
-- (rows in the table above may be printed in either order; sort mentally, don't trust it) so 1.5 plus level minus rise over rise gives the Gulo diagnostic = -32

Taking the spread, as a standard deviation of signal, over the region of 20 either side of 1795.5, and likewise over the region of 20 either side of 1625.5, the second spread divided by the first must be 2.86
